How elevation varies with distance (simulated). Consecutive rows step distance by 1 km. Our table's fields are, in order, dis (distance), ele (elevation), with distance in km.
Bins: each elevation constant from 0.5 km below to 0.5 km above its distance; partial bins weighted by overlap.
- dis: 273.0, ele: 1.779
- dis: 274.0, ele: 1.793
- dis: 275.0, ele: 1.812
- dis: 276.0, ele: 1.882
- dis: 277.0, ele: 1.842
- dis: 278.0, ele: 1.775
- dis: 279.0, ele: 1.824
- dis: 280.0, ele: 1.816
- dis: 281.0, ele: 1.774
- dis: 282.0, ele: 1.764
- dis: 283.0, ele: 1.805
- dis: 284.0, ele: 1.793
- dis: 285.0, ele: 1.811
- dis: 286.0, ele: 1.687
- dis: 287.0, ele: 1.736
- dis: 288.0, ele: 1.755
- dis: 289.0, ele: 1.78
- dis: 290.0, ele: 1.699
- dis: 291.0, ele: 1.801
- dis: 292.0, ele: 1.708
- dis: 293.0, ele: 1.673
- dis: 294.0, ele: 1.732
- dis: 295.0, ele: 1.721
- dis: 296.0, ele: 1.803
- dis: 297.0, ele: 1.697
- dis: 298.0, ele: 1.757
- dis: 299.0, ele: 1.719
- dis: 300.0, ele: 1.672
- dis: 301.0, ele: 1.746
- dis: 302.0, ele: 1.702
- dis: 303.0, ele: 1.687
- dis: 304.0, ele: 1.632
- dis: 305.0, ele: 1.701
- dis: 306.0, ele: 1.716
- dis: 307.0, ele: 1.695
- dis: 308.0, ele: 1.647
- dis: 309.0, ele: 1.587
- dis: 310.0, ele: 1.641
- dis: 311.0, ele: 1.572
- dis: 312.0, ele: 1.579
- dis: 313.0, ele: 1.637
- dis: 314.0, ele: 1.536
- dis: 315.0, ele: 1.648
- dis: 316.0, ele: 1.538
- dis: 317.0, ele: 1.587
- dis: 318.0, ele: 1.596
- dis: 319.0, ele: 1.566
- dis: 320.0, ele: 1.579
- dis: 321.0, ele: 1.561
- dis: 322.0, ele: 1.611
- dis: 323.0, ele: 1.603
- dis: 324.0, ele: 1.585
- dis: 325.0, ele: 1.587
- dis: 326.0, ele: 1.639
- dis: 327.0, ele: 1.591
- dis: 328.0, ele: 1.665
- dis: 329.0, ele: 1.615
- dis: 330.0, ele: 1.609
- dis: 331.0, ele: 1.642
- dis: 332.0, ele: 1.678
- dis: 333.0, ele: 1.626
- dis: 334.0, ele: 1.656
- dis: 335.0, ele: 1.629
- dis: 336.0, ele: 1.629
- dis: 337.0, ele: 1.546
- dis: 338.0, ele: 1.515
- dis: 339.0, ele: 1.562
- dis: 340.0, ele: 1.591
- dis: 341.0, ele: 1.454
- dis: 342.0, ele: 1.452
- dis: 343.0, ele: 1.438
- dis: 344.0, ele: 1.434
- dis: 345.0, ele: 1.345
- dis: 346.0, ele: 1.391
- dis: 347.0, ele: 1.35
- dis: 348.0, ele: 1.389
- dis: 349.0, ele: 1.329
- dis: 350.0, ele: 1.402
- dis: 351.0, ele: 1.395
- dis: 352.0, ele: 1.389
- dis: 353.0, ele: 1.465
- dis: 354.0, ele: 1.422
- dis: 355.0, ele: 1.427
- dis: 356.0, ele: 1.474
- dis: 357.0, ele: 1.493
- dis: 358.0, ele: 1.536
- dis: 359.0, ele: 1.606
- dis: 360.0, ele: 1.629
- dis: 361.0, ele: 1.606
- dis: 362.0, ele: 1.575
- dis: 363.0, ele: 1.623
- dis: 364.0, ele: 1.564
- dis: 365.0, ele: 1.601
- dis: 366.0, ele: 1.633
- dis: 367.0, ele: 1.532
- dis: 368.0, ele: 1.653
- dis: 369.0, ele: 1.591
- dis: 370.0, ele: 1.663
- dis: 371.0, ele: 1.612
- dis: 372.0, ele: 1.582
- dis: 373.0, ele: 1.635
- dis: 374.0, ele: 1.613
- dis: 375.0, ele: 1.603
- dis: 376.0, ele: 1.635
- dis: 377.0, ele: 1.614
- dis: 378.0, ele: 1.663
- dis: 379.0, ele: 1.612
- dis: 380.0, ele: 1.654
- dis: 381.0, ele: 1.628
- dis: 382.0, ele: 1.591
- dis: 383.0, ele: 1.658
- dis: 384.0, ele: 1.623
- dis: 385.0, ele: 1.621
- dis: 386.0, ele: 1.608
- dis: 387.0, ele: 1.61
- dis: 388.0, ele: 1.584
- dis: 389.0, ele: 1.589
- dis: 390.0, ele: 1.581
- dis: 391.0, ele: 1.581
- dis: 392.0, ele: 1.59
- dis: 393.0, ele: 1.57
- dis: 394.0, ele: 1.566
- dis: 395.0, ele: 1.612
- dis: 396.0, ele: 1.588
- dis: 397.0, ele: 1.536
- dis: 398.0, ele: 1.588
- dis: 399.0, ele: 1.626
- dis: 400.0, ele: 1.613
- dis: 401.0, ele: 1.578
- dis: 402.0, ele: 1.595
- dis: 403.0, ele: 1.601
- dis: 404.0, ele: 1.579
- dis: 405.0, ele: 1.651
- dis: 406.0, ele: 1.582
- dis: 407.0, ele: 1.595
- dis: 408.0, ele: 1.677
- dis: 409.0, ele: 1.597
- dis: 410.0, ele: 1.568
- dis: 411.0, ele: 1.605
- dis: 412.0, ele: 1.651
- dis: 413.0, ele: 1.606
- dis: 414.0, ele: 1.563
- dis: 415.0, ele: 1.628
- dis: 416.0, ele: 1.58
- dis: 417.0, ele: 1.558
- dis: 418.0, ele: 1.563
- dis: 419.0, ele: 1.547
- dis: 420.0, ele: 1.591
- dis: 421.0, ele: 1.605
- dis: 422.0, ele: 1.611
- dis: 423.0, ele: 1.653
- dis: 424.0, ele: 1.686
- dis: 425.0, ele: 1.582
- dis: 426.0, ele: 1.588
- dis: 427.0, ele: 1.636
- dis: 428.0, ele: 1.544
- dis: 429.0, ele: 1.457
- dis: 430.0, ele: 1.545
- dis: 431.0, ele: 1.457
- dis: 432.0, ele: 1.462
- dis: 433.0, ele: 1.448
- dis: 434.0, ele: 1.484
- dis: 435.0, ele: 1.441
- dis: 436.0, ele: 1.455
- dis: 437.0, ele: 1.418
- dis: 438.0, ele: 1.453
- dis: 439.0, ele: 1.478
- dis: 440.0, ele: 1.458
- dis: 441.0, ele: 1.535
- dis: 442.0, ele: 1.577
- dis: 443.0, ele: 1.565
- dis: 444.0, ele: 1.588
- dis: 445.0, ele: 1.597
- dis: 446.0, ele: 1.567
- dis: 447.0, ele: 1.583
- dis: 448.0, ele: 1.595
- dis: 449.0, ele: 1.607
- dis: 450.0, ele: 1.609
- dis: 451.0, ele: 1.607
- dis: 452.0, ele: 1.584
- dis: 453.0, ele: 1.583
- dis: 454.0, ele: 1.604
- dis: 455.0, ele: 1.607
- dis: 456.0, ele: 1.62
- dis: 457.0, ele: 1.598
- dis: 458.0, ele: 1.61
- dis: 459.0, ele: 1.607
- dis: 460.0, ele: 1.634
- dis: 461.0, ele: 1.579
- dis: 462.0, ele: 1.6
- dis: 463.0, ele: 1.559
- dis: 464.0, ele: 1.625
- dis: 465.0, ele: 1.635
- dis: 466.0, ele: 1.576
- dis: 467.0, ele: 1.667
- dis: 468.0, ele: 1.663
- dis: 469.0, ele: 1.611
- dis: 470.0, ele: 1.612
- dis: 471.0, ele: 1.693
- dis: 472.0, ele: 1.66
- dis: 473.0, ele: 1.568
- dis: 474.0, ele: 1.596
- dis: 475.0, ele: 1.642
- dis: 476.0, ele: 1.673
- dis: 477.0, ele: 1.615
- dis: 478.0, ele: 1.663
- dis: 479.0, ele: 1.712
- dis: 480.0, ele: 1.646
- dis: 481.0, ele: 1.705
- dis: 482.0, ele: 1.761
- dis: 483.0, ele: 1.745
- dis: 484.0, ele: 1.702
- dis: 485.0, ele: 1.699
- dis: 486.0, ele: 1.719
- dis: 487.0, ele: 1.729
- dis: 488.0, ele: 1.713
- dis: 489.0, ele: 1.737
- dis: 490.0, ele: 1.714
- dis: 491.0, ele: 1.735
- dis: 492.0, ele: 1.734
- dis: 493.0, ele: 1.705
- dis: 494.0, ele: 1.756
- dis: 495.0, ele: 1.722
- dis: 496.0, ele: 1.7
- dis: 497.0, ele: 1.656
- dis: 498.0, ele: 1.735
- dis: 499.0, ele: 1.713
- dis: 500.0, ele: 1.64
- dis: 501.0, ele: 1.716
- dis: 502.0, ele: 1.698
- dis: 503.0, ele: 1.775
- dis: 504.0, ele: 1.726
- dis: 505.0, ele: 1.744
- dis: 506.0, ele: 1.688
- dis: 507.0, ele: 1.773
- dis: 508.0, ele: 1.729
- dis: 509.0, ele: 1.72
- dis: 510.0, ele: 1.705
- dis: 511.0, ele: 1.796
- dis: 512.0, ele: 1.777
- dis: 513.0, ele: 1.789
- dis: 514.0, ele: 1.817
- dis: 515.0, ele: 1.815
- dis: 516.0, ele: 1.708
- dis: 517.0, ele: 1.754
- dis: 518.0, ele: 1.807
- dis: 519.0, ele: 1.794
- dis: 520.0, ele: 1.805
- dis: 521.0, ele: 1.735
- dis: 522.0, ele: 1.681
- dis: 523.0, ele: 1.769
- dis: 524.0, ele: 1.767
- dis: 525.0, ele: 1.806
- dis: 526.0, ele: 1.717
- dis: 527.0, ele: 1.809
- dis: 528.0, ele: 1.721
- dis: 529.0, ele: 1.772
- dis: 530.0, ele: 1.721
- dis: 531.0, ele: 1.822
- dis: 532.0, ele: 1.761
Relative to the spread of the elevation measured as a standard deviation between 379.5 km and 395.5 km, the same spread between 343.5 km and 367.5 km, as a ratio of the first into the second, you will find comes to 3.7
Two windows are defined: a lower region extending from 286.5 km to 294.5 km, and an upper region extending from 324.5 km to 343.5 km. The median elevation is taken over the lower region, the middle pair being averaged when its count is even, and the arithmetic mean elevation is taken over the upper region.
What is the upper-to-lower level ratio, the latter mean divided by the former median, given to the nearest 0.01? 0.91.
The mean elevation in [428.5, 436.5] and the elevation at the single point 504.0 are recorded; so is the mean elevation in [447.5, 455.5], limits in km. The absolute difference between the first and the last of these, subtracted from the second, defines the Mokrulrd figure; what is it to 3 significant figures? 1.60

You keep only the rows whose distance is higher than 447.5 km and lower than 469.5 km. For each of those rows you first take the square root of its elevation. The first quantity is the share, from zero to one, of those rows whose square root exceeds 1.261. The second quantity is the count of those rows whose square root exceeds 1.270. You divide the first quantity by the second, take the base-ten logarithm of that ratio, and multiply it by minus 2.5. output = 2.2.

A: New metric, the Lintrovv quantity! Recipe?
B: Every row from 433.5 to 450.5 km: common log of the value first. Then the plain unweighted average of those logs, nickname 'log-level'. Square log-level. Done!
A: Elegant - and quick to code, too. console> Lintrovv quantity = 0.034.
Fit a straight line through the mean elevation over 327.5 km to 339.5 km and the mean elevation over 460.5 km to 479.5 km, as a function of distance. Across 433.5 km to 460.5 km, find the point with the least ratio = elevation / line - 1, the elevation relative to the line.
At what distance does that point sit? 437.0 km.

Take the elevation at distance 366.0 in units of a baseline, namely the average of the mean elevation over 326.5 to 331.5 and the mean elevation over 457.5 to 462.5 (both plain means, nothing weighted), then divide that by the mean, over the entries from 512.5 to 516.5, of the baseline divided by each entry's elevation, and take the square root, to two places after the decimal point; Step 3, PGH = 1.06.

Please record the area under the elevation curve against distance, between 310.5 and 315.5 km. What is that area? 7.97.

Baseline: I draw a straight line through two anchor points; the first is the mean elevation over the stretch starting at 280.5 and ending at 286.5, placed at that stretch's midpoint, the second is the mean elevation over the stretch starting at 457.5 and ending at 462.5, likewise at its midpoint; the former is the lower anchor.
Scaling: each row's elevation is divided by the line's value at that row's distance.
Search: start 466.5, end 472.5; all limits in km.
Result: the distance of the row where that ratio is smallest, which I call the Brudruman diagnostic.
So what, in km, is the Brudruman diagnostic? 469.0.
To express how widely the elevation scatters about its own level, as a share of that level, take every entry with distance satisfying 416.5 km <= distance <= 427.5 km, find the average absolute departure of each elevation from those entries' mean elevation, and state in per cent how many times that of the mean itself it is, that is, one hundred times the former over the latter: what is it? 2.1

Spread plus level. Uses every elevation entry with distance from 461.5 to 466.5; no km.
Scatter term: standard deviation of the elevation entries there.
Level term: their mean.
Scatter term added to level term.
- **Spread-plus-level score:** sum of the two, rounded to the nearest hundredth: 1.63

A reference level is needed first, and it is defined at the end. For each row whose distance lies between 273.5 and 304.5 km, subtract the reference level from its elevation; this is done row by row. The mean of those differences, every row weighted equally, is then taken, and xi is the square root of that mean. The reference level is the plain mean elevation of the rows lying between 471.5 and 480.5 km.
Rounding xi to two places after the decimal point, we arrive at 0.34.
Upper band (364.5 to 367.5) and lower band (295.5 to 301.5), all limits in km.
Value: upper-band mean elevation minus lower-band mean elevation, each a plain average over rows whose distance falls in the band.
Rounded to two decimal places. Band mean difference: -0.14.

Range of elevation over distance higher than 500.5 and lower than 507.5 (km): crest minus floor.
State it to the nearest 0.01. 0.09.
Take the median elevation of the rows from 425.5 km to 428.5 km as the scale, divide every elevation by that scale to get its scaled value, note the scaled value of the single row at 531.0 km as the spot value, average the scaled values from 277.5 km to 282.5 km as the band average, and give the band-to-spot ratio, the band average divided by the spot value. 0.98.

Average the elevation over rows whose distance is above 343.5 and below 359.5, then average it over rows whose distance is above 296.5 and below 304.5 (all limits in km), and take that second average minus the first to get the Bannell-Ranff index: 0.27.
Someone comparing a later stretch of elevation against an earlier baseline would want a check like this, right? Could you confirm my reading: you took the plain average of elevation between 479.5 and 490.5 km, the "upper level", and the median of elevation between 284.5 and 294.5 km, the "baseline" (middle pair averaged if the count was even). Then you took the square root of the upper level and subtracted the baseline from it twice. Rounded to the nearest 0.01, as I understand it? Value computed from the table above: -2.16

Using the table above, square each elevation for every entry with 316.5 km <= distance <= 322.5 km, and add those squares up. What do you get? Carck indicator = 15.0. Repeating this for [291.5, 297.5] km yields 17.8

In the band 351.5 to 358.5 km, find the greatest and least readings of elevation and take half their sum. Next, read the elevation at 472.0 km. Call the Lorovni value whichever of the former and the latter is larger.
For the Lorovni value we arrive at 1.66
